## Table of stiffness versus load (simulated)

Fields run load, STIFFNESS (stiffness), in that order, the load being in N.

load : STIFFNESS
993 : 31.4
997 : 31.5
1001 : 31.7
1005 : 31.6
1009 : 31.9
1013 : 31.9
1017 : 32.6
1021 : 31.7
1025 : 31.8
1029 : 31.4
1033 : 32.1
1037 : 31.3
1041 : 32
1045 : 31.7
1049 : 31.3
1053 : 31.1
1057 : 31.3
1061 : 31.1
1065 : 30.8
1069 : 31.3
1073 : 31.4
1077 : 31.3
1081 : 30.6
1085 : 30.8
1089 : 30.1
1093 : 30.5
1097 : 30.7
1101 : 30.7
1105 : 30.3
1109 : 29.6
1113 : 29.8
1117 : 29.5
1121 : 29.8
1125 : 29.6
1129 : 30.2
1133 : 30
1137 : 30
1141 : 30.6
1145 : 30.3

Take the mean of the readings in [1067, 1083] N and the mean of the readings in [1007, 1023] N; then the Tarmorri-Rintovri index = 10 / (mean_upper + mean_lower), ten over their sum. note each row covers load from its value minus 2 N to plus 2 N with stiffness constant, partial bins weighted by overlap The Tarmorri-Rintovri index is 0.158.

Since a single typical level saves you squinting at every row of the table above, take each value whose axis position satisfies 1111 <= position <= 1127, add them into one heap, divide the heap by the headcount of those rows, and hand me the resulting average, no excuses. 29.7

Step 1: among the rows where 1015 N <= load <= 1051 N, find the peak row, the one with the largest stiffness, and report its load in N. 1017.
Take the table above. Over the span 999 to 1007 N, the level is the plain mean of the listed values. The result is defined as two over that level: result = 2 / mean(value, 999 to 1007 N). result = 0.0632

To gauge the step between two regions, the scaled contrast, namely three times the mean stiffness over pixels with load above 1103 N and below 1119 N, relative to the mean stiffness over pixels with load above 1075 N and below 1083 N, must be 2.89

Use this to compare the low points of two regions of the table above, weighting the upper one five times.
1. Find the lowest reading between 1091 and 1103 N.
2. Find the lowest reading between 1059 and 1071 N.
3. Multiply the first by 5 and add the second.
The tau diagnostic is 183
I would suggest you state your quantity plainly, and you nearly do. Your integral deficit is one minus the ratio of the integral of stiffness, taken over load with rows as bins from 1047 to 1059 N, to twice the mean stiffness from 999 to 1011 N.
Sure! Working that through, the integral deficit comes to -4.9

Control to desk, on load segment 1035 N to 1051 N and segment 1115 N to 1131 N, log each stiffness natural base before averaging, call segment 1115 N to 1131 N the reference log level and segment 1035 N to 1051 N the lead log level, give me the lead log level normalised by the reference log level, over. 1.02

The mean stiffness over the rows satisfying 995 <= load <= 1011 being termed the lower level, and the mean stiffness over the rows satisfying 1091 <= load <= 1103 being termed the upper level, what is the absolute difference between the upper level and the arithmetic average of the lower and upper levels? 0.52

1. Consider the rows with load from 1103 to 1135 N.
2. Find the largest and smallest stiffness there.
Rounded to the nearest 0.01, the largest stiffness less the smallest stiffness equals 0.80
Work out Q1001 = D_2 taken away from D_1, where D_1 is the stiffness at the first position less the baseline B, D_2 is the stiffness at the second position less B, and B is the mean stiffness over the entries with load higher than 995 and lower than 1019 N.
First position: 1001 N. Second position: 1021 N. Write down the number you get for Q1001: 0.0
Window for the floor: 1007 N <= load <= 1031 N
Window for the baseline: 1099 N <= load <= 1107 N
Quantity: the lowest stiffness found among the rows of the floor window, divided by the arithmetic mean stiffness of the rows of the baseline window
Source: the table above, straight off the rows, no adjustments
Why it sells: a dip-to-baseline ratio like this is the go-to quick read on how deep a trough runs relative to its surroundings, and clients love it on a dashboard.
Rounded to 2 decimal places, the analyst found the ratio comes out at 1.03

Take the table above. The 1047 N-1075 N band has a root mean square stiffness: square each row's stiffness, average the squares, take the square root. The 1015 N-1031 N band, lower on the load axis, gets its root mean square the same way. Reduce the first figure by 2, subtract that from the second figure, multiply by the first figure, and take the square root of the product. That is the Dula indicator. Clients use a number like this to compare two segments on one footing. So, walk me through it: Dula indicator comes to 9.2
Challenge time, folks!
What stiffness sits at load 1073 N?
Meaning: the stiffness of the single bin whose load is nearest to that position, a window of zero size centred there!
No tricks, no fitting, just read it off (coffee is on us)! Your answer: 31.4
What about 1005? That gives 31.6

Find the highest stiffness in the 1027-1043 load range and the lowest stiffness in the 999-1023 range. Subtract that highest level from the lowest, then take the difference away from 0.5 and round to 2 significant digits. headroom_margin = 1.0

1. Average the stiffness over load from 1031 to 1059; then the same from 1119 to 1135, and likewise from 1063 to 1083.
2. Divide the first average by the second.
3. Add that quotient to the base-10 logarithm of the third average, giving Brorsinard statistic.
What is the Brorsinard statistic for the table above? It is 2.547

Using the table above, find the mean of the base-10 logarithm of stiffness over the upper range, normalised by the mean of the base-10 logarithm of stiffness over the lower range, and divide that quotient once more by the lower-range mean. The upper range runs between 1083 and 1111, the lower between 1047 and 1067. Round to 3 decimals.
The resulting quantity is 0.665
